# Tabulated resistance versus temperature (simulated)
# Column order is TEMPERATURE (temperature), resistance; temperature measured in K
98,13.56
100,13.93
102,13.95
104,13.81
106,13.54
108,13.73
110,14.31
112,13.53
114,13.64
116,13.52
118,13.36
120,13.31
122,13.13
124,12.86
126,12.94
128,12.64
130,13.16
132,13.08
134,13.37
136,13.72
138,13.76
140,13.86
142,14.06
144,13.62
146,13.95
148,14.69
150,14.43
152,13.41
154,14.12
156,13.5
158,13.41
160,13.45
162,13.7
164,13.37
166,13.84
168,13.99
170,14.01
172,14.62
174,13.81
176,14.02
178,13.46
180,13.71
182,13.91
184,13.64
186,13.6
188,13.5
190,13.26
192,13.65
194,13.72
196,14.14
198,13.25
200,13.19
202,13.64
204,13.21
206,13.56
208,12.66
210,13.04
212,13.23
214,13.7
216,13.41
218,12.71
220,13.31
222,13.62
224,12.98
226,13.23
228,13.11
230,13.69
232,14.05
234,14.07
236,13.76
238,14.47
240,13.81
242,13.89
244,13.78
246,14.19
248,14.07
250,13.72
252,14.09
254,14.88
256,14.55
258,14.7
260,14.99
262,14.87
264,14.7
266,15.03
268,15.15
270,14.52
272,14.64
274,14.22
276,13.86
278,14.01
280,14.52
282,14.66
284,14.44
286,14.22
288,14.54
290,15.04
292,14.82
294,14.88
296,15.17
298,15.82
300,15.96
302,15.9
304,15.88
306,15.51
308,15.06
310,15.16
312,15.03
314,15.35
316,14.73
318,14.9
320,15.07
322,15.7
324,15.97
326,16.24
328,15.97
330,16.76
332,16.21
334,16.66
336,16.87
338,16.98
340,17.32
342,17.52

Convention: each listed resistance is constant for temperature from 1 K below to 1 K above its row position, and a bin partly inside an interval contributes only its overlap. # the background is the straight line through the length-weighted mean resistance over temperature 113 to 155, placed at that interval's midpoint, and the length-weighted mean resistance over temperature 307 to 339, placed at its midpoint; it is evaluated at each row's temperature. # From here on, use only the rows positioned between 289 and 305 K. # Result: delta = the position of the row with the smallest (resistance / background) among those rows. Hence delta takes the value 292 K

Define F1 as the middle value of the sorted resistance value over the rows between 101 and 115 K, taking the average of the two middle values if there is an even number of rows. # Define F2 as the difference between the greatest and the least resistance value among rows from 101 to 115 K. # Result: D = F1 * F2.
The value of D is 10.7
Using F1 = 13.7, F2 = 0.78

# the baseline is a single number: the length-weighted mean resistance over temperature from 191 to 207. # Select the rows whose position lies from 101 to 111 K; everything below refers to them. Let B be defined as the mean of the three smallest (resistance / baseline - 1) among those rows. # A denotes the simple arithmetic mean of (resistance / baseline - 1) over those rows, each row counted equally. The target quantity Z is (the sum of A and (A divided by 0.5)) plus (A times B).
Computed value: 0.07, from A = 0.02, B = 0.011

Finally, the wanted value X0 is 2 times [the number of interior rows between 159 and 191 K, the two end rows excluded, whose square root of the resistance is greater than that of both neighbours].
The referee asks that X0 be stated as 8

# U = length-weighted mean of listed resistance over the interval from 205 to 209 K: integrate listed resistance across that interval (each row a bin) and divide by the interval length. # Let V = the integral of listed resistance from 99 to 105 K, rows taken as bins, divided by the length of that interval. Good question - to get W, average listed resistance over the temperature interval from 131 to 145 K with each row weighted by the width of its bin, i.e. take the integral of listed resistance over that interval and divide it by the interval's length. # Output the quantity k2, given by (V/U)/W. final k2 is 0.0777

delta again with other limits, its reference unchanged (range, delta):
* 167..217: 208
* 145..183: 178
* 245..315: 276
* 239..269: 250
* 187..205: 204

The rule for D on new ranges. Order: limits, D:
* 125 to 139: 14.7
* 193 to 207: 12.9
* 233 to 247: 9.9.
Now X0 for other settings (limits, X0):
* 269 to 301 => 6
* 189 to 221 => 8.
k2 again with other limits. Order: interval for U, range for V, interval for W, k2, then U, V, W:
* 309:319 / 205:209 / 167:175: 0.0618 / 15.0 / 13.1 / 14.1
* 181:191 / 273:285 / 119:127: 0.0805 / 13.6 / 14.3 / 13.1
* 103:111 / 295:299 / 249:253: 0.0805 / 13.8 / 15.5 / 13.9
